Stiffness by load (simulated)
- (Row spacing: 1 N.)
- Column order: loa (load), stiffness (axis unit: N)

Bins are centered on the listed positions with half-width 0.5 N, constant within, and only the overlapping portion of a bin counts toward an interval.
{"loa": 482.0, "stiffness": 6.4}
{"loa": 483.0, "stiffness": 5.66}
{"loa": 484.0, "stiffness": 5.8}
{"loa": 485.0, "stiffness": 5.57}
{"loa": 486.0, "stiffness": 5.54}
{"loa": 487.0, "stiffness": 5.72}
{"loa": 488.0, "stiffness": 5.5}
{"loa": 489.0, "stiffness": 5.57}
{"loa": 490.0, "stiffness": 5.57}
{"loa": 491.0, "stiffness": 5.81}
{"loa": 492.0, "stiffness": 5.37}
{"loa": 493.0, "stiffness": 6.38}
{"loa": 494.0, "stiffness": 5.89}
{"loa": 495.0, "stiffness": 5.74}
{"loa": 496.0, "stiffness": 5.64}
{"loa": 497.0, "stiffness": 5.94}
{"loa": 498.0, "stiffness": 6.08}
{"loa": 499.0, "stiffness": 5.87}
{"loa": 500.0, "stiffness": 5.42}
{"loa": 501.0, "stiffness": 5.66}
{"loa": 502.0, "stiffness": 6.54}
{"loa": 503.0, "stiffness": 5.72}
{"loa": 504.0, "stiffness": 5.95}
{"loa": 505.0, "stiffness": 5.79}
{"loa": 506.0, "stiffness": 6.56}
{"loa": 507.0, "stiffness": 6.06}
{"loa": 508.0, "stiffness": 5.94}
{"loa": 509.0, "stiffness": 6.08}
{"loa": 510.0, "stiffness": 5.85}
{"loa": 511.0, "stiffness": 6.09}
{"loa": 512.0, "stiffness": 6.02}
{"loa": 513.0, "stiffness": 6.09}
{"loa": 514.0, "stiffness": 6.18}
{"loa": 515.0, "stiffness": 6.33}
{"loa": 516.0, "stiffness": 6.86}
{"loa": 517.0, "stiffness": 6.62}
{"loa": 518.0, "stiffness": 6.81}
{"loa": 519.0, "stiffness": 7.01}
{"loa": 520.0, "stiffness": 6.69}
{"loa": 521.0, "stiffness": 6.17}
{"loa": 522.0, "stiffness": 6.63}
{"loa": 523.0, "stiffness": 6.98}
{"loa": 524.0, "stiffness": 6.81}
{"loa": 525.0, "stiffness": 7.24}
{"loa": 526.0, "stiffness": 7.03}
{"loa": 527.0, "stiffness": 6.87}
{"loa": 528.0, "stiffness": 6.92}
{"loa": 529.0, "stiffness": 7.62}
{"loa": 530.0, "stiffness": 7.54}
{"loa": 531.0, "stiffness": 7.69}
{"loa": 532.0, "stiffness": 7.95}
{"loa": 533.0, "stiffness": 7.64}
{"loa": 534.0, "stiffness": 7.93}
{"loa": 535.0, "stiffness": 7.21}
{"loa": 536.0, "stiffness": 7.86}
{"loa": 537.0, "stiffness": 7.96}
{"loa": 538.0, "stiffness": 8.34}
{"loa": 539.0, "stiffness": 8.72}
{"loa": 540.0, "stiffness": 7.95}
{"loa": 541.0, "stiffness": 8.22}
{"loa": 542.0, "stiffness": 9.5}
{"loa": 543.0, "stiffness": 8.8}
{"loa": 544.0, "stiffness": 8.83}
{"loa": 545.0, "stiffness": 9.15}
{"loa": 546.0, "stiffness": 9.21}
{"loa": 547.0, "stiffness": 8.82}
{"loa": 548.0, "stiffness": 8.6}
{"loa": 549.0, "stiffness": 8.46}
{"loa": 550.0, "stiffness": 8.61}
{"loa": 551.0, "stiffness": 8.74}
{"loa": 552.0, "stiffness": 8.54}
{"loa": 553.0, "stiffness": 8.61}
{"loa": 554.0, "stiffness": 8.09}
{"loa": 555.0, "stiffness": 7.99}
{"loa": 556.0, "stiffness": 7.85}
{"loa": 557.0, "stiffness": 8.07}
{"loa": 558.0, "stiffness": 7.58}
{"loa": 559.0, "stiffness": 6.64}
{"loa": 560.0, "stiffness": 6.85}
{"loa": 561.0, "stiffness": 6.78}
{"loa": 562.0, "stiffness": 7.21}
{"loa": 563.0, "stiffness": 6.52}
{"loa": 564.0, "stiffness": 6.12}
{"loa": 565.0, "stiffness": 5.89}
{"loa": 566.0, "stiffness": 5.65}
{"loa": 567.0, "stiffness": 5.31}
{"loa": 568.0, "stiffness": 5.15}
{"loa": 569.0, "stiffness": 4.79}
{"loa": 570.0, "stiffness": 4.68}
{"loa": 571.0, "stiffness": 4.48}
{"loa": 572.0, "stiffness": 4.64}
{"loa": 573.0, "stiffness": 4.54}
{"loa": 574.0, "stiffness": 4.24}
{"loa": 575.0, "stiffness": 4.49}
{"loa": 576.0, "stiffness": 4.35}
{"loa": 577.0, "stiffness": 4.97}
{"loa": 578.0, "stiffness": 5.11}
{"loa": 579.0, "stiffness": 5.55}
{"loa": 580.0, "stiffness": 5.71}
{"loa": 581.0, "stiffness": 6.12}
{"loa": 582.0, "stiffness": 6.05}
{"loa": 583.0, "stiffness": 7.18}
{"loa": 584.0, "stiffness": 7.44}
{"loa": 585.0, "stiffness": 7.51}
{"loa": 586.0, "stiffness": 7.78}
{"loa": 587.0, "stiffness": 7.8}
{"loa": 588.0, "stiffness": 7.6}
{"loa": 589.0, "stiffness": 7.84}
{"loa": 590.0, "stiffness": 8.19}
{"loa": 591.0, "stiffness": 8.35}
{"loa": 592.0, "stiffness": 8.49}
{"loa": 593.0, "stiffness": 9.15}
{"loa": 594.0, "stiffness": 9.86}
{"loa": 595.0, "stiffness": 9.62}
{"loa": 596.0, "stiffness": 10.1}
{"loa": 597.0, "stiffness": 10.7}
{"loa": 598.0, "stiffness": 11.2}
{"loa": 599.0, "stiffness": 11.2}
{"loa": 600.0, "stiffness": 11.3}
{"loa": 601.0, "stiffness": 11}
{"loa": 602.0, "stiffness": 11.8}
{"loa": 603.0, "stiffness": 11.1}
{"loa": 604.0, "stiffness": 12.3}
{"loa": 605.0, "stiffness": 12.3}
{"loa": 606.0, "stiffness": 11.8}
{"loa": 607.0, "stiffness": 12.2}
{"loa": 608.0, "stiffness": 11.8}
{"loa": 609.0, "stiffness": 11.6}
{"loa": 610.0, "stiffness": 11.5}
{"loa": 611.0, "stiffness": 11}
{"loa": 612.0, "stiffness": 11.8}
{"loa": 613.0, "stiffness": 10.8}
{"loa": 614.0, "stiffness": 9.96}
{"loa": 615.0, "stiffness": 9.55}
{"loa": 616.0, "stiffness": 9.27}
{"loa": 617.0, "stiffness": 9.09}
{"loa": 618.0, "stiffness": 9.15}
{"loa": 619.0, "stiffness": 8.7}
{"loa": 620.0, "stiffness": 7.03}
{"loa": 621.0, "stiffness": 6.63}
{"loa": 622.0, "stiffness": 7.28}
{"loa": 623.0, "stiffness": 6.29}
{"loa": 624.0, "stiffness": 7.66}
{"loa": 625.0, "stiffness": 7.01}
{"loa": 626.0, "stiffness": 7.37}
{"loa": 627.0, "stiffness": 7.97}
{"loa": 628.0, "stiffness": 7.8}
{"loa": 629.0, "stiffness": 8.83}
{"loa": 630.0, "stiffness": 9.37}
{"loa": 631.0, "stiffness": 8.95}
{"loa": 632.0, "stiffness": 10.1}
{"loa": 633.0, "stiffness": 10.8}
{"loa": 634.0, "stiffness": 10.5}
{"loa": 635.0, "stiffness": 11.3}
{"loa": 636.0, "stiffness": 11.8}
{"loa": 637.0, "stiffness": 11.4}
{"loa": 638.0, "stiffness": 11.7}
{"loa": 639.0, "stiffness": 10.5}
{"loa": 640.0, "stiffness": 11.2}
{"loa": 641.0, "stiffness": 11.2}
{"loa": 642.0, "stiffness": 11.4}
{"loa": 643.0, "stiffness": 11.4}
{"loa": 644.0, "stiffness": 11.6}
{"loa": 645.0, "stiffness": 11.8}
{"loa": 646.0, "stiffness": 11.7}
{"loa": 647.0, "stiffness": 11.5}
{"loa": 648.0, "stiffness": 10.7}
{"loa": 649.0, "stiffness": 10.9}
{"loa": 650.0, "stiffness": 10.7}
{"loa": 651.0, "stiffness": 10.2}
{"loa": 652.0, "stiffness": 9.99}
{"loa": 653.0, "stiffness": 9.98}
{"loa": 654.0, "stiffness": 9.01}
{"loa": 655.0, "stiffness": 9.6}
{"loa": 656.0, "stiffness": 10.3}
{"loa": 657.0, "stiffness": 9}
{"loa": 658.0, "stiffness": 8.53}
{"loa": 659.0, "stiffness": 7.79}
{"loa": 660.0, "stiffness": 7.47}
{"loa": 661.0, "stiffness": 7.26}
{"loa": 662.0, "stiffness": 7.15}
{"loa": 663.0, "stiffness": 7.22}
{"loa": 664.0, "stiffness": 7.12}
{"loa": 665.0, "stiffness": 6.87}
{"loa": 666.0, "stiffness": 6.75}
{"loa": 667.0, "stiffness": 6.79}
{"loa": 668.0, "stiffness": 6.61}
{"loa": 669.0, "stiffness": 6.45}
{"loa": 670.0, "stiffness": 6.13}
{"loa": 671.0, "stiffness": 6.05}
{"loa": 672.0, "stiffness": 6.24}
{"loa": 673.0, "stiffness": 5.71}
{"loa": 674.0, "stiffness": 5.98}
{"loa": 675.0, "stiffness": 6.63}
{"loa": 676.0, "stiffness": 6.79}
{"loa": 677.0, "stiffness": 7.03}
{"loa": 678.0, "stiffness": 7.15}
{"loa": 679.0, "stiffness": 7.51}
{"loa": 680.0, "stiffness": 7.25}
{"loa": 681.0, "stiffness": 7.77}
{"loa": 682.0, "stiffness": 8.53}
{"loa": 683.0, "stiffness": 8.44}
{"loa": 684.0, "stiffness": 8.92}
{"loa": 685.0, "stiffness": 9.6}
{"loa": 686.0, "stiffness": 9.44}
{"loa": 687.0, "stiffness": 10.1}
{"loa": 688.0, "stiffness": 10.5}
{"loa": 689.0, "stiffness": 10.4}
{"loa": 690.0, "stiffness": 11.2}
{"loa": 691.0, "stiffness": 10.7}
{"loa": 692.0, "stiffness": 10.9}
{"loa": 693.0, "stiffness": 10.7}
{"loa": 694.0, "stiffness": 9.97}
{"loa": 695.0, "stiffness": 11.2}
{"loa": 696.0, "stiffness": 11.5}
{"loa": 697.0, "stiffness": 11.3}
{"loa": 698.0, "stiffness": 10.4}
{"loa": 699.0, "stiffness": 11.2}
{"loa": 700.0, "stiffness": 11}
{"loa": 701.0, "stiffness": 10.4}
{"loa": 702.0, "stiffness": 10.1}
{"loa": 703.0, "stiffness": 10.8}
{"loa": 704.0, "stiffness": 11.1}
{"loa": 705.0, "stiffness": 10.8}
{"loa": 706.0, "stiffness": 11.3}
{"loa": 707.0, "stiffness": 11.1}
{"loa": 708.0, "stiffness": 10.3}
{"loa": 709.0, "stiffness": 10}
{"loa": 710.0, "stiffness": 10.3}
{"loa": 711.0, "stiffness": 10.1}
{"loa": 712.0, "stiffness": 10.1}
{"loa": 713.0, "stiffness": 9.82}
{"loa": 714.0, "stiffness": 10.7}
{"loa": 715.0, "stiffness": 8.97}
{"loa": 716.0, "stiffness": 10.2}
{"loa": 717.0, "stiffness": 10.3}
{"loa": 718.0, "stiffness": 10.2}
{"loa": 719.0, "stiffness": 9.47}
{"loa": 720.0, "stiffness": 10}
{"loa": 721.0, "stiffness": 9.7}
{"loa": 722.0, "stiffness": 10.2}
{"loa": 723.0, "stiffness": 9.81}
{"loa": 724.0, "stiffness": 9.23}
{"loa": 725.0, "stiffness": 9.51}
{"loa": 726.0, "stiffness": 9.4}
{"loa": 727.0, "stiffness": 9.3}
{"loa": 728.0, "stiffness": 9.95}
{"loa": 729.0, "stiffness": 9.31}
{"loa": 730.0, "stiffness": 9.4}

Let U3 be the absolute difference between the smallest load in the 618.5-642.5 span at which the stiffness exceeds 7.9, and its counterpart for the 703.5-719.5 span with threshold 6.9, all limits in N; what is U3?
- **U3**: 85 N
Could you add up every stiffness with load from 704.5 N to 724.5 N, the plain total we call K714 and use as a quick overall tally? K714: 203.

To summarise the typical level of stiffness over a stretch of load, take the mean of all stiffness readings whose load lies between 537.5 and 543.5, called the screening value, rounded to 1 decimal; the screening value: 8.6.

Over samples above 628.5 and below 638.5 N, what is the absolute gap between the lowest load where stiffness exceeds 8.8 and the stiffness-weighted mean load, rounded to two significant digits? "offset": 4.8 N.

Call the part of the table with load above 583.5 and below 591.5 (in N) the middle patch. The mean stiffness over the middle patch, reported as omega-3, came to 7.8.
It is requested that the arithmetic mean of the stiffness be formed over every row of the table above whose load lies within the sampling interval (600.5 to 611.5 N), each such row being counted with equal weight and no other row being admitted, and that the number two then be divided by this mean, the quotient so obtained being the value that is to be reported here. 0.17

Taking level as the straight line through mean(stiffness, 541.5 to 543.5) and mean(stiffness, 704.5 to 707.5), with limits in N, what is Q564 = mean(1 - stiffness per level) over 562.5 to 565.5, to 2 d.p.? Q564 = 0.34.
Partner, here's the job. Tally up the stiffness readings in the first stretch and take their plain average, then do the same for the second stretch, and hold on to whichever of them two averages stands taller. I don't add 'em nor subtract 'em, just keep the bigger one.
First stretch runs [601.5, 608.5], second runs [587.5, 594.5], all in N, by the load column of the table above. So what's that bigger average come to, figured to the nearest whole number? 12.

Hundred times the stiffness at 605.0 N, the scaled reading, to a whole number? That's 1230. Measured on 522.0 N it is 663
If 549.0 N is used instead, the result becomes 846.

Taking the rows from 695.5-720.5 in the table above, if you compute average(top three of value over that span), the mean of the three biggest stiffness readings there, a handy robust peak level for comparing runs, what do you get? 11.4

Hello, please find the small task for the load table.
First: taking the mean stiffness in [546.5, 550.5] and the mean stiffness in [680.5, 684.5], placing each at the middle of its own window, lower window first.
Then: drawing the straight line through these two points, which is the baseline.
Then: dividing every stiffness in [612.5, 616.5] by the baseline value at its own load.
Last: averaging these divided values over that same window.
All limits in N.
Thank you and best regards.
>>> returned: 1.2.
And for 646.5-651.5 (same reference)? 1.3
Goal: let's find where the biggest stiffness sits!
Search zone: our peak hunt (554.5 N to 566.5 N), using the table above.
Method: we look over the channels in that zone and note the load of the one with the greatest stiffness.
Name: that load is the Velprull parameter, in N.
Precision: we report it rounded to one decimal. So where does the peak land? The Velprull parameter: 557.0 N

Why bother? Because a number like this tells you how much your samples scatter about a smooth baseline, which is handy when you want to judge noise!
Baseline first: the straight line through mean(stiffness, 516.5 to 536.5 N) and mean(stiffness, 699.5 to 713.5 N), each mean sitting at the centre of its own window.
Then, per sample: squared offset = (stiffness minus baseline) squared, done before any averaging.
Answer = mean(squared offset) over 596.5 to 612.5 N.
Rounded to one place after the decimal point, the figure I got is 8.7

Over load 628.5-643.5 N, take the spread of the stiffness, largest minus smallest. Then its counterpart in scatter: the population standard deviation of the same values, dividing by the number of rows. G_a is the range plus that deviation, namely 3.9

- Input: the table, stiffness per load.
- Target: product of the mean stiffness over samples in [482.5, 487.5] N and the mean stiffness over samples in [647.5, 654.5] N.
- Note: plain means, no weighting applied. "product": 58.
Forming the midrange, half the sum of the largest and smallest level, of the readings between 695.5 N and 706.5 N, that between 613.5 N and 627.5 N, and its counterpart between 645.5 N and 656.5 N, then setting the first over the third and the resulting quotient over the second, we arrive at 0.13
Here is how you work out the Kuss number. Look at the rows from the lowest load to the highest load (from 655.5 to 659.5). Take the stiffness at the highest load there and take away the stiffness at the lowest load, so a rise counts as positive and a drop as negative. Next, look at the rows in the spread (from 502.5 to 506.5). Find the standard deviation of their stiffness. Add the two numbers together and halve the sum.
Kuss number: -1.1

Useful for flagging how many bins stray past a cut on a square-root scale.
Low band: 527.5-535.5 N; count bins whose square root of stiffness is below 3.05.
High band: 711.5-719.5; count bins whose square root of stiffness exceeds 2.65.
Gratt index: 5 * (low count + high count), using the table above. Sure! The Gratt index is 80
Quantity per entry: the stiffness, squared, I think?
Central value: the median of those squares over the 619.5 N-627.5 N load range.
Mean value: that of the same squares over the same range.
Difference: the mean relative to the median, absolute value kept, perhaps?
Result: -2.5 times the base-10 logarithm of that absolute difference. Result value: 1.6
